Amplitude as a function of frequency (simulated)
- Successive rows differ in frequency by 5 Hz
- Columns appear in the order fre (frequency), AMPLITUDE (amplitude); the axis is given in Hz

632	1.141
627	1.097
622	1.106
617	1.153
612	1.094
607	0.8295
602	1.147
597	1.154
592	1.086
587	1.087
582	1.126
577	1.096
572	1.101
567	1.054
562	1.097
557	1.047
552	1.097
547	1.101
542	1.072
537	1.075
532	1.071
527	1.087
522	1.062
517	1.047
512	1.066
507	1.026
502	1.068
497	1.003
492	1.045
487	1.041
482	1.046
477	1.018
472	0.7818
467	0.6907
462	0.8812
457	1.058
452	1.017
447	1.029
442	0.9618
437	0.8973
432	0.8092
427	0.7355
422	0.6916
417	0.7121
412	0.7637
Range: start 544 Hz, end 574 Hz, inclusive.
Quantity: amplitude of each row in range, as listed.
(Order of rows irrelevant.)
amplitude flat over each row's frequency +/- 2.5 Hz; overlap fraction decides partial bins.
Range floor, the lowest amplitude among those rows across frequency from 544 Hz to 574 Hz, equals 1.047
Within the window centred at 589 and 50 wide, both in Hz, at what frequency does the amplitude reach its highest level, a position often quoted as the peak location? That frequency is 597 Hz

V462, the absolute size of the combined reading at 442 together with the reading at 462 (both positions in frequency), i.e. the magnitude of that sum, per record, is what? 1.8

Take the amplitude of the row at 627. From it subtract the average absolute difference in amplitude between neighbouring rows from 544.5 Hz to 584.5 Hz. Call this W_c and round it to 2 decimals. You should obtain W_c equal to 1.06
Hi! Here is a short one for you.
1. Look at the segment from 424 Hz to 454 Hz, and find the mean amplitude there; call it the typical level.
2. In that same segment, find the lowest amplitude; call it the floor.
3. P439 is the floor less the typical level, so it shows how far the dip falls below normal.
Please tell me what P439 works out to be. -0.17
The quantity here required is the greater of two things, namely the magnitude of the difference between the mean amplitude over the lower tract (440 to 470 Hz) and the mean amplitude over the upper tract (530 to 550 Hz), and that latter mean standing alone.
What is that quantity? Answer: 1.08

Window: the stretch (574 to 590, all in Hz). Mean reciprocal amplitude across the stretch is 0.907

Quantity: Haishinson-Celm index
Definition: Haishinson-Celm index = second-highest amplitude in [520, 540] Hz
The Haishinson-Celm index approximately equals 1.075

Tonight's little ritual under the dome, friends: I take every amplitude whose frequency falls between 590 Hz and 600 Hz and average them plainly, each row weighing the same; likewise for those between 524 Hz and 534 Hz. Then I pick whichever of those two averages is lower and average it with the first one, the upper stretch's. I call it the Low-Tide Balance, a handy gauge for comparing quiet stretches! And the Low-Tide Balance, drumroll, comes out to 1.10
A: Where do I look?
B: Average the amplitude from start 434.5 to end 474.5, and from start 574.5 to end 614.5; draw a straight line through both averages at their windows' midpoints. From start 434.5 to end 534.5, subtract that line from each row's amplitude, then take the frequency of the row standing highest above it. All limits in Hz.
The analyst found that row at 457 Hz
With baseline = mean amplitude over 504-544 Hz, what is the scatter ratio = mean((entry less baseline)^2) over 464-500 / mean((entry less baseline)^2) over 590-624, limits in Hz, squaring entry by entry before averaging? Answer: 3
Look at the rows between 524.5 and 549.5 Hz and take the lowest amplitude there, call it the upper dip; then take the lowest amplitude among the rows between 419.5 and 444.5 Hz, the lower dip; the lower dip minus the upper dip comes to -0.38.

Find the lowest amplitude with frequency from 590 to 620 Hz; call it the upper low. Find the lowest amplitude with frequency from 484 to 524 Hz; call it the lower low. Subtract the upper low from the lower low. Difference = 0.17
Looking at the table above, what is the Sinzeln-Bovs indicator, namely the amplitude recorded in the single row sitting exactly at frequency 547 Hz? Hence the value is 1.101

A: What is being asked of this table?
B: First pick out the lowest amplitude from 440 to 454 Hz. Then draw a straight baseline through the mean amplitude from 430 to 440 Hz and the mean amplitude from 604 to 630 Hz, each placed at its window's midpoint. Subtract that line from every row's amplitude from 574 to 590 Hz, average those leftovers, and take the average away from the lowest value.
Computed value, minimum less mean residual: 0.88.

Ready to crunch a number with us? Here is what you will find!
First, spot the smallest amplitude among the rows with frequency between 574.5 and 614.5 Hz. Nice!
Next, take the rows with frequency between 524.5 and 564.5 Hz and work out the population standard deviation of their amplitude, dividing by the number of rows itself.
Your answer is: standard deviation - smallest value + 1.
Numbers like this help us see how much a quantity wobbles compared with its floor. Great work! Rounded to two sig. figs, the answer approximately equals 0.19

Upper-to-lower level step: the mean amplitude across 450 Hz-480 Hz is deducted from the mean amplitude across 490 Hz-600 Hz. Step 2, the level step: 0.168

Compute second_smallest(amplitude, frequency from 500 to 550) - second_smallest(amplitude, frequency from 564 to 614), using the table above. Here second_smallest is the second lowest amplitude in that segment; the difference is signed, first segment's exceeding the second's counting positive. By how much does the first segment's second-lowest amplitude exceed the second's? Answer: -0.01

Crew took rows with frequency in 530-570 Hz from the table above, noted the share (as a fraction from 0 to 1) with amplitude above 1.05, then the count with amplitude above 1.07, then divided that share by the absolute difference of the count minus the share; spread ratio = 0.17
